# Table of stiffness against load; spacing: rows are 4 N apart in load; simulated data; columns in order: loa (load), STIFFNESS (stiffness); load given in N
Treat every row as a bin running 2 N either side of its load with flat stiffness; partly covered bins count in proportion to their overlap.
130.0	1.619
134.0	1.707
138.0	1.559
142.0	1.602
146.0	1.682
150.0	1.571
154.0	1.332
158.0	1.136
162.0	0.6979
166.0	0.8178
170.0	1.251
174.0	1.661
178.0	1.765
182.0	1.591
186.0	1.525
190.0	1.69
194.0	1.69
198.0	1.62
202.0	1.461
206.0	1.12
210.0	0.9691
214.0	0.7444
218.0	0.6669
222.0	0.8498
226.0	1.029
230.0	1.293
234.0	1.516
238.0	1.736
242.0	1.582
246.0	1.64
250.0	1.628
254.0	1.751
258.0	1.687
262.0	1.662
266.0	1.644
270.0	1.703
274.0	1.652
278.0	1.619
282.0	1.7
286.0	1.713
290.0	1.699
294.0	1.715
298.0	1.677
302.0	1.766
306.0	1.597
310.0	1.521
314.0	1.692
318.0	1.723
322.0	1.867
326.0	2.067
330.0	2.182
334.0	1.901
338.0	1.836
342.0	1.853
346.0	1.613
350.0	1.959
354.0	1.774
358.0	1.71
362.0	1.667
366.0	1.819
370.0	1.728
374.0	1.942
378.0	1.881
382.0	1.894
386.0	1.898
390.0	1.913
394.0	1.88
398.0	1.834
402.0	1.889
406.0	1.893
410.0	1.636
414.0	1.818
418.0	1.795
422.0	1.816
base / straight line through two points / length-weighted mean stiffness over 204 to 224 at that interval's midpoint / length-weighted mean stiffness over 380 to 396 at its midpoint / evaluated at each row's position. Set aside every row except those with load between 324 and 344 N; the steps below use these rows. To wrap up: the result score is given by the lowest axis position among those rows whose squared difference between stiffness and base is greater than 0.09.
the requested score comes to 326.0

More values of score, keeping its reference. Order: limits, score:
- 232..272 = 234.0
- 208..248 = 230.0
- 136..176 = 138.0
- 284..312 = 286.0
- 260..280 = 262.0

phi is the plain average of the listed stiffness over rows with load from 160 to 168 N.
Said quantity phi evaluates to 0.76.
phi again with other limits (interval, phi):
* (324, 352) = 1.92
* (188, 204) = 1.62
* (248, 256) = 1.69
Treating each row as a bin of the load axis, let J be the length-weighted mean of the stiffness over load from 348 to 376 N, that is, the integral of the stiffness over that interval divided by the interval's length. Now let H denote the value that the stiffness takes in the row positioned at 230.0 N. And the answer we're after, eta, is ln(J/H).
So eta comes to 0.33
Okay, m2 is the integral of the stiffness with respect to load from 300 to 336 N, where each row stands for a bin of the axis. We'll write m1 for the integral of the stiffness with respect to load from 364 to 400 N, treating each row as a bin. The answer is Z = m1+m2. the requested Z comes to 132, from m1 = 67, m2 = 65.3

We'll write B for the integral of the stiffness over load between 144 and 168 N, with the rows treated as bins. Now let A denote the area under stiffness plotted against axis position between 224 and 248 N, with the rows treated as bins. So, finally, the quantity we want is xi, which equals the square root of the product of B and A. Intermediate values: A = 35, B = 29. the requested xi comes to 32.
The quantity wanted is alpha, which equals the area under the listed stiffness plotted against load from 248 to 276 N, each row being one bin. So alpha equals 47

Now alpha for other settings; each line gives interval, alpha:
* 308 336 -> 52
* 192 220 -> 33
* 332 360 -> 51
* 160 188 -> 37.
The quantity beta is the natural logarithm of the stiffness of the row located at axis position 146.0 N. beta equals 0.520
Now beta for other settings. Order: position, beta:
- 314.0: 0.526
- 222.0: -0.163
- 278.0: 0.482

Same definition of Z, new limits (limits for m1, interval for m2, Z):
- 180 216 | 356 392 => 115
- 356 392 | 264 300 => 126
